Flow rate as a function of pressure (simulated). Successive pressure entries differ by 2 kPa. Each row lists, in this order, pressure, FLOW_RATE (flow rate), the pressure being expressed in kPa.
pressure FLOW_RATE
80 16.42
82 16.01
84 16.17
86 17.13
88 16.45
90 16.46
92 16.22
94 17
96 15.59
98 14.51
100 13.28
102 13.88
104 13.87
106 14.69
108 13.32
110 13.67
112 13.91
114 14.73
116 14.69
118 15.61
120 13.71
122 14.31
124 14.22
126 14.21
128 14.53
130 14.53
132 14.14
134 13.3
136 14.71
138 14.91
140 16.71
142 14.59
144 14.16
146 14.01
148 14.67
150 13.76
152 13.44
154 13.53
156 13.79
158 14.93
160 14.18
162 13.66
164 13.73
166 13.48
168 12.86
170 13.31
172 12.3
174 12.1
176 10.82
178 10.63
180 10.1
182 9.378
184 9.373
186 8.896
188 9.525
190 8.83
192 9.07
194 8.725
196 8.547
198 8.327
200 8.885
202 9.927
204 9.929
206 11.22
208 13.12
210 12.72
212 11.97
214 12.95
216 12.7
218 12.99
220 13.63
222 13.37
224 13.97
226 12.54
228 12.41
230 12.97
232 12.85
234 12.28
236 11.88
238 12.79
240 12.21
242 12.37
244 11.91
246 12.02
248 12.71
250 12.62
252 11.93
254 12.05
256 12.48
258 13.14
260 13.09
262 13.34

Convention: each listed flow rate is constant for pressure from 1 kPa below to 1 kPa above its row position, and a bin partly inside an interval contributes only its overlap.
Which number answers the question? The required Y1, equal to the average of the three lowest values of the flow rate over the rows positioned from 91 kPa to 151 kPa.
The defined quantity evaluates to 13.3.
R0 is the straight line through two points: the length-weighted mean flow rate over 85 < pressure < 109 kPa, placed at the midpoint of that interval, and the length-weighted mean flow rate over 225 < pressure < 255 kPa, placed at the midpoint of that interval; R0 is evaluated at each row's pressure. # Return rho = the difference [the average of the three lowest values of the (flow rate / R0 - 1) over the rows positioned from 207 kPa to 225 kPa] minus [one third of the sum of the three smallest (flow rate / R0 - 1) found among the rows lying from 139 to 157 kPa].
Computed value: 0.00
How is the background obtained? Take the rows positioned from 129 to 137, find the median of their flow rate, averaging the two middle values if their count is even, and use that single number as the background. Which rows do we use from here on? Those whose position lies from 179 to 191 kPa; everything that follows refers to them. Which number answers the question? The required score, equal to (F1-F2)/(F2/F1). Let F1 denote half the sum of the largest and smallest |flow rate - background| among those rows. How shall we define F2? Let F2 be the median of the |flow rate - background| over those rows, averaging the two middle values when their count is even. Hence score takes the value -0.1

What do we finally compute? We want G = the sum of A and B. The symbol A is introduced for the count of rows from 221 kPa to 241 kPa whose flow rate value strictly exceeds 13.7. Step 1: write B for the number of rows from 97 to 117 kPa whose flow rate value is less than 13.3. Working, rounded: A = 1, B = 1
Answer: 2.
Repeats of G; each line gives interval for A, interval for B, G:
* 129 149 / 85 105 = 10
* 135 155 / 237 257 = 18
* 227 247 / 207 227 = 7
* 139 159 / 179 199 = 18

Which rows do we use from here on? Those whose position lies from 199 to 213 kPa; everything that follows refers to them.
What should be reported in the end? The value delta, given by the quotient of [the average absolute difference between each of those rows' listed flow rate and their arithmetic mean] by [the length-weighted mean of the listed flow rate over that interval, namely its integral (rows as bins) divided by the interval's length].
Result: 0.118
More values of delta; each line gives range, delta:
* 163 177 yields 0.062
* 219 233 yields 0.036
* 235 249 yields 0.025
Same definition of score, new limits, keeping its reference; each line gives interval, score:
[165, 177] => 0.5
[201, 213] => 0.1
